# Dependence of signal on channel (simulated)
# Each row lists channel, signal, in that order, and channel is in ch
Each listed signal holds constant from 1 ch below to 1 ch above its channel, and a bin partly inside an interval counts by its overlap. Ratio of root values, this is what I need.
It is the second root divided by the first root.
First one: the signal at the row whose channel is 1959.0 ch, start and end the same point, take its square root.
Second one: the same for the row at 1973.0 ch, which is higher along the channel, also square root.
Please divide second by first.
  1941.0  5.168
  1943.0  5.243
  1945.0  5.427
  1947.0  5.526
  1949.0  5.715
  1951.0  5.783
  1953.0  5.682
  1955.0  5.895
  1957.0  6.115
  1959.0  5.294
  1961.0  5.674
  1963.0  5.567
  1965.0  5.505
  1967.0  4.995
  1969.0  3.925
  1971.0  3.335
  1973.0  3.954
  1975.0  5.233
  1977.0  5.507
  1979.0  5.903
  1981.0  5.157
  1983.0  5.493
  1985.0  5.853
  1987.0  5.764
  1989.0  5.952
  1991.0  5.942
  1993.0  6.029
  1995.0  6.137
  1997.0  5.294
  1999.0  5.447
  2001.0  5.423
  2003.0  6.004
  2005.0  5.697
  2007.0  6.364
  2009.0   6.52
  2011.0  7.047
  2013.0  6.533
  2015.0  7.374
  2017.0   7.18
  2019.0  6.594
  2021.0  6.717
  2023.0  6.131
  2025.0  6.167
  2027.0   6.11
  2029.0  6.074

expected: 0.86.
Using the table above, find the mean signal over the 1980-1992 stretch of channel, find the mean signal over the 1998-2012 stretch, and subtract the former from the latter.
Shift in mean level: 0.38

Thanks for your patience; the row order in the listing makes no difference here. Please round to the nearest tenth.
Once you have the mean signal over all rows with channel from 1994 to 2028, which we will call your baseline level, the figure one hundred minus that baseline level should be 93.7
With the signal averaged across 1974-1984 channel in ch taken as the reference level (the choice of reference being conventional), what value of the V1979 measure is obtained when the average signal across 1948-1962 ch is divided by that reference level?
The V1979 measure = 1.05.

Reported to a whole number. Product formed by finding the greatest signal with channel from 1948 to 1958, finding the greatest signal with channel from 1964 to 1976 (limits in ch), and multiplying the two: 34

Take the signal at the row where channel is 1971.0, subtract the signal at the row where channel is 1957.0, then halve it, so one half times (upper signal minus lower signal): -1.4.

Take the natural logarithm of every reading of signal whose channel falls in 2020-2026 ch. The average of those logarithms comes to 1.85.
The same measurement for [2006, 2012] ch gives 1.89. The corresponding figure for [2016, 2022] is 1.92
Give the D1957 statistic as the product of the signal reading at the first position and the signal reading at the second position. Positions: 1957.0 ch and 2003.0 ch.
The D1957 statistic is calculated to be 37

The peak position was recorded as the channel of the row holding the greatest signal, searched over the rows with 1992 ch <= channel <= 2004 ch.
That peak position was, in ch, 1995.0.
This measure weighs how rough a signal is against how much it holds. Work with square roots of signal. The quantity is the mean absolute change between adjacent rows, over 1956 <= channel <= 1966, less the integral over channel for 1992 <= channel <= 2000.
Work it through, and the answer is -19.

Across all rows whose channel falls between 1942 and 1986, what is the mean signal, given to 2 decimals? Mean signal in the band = 5.31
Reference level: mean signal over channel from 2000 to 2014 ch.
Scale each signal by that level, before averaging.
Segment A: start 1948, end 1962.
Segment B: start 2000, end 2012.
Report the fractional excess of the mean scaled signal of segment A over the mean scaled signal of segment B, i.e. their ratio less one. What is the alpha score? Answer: -0.07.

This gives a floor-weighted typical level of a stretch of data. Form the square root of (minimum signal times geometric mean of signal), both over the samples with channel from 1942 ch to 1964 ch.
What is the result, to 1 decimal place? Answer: 5.4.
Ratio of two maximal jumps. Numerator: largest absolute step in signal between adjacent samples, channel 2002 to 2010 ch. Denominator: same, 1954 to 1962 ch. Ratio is 0.8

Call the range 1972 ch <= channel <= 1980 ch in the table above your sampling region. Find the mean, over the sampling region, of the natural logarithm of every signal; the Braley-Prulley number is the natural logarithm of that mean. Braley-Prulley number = 0.487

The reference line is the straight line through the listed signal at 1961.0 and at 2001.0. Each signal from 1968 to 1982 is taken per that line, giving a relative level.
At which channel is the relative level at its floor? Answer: 1971.0 ch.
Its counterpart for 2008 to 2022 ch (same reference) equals 2009.0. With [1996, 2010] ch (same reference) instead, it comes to 1997.0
